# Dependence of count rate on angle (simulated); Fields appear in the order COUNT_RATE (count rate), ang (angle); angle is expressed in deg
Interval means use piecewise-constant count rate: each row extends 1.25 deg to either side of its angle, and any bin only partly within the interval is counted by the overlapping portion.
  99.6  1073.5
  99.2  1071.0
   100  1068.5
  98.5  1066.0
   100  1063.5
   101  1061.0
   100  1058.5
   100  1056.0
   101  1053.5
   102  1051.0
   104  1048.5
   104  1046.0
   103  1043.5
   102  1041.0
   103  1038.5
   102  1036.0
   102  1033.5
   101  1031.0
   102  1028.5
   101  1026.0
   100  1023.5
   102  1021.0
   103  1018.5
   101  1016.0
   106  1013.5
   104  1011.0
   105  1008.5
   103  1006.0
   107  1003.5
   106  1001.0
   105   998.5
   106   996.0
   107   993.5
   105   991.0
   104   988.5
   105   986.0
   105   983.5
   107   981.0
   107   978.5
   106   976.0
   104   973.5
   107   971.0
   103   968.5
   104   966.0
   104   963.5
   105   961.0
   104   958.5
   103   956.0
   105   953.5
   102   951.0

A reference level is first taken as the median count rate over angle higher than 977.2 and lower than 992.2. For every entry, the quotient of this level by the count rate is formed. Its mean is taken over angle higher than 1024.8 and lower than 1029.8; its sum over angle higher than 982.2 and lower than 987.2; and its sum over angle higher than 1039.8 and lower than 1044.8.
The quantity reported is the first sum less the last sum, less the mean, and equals -1.08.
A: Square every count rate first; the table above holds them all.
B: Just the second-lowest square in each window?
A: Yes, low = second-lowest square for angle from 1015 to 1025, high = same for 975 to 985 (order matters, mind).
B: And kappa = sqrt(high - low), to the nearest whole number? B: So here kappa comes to 32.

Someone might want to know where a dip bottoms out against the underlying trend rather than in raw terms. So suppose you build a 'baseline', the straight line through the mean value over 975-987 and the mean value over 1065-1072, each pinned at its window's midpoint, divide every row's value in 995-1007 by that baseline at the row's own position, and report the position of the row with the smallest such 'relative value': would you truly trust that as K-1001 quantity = 1006.0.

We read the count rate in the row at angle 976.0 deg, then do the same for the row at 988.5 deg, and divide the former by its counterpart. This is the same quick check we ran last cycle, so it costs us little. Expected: 1.02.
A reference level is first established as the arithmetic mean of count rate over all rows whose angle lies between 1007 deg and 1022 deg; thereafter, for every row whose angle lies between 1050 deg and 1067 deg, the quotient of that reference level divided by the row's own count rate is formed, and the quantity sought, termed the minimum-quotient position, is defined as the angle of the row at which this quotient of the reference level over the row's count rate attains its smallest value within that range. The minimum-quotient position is 1051.0 deg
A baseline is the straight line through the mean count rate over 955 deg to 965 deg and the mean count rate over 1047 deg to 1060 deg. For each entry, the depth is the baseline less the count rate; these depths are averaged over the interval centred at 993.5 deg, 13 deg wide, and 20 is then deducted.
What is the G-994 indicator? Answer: -22.3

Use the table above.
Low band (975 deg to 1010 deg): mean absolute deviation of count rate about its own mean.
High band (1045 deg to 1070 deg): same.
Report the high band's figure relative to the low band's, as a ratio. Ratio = 1.37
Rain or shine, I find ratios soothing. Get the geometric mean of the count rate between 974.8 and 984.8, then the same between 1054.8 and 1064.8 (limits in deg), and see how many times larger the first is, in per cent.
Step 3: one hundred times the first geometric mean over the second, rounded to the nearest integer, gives 106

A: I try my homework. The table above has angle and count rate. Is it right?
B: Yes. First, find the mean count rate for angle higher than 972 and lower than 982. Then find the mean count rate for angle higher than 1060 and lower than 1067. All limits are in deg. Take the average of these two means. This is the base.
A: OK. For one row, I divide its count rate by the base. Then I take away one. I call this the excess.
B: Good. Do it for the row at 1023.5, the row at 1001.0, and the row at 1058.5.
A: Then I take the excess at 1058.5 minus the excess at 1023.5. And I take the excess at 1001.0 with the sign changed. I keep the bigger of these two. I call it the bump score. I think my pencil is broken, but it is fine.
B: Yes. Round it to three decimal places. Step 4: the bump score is 0.000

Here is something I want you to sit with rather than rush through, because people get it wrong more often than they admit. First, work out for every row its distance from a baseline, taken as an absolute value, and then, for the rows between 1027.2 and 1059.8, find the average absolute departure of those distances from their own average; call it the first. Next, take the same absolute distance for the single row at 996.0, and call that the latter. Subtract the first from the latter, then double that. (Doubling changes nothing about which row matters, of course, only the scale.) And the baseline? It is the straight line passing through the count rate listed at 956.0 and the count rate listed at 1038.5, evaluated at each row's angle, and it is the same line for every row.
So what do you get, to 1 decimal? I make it 4.5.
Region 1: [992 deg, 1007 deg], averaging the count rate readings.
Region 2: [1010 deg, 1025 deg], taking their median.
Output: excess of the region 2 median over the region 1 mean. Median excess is -3.2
